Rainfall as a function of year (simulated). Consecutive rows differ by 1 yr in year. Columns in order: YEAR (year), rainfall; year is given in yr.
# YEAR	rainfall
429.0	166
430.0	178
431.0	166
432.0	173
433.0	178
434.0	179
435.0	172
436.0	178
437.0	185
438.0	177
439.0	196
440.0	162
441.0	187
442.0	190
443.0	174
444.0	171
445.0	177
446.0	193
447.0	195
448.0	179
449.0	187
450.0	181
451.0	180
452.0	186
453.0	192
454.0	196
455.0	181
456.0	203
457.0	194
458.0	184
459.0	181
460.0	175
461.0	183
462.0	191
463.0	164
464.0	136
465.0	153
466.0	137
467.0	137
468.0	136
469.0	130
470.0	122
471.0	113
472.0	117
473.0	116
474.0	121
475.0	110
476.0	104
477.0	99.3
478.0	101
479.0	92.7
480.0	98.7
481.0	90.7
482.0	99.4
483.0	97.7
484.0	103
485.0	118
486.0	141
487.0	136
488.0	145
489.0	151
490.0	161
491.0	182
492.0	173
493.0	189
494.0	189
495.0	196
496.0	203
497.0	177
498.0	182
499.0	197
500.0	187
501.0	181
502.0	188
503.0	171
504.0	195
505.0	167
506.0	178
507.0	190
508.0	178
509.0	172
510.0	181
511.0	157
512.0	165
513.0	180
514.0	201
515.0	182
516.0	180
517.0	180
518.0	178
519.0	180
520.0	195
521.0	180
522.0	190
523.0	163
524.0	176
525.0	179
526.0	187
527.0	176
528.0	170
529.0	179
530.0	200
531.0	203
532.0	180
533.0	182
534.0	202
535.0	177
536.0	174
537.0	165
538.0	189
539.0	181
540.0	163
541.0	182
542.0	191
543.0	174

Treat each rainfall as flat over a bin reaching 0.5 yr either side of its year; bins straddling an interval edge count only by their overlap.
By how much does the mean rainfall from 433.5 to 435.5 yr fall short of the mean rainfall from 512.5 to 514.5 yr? 15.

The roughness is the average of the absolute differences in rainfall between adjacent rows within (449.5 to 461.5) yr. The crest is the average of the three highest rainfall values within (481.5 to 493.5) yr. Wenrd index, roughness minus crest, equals -173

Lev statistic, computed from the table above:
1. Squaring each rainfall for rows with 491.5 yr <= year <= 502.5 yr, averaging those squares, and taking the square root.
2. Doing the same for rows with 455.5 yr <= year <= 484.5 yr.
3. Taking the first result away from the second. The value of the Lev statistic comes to -49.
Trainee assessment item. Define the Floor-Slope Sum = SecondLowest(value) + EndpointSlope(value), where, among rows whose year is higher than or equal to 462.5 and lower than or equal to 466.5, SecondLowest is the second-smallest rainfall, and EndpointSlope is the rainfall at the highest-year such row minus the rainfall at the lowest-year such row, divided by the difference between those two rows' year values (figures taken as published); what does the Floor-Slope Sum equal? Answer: 128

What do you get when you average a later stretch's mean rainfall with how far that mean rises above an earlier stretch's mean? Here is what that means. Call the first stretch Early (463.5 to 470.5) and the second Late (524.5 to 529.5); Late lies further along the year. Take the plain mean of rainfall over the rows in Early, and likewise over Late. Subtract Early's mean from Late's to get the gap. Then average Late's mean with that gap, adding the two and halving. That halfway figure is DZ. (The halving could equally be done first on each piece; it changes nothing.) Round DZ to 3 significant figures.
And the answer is 110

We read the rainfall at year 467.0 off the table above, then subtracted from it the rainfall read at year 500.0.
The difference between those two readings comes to -50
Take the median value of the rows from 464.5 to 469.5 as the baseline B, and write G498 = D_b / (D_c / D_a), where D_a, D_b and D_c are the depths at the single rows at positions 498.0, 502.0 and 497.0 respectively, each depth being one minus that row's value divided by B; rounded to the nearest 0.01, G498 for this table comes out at -0.42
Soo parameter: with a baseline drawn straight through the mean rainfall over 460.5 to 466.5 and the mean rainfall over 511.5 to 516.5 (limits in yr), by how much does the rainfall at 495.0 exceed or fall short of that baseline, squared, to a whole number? 496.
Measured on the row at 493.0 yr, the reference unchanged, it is 259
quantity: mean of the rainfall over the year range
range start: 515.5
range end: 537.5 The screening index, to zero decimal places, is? 182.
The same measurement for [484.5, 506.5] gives 173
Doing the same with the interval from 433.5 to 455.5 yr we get 183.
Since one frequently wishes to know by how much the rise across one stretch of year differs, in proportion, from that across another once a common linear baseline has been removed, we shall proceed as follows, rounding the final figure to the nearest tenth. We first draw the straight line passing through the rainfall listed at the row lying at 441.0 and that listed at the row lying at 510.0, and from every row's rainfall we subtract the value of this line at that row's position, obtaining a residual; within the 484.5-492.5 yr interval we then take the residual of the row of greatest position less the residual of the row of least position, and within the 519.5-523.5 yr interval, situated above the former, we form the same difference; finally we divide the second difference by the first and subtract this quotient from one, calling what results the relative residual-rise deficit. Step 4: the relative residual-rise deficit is 1.6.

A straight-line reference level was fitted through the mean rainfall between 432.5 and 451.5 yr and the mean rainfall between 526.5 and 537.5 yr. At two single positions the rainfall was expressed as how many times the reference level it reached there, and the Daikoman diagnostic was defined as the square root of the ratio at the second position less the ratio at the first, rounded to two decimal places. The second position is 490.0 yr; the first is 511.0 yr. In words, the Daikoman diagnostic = 0.15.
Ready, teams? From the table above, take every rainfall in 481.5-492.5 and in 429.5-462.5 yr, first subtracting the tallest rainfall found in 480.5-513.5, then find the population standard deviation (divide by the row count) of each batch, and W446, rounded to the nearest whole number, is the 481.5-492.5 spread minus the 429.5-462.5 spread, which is 19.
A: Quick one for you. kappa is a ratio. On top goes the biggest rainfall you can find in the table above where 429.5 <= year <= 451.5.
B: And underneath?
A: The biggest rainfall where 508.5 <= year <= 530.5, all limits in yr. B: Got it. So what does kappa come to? 0.98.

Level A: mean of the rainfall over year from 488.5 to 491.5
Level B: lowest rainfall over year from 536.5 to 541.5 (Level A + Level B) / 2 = 164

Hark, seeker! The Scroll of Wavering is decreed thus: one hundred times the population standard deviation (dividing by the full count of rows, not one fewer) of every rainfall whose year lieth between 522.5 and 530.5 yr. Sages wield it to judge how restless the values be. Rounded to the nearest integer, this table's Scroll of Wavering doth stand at 1037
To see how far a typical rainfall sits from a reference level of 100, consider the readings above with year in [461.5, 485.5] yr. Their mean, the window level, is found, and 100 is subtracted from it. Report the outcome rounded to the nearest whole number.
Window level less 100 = 20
